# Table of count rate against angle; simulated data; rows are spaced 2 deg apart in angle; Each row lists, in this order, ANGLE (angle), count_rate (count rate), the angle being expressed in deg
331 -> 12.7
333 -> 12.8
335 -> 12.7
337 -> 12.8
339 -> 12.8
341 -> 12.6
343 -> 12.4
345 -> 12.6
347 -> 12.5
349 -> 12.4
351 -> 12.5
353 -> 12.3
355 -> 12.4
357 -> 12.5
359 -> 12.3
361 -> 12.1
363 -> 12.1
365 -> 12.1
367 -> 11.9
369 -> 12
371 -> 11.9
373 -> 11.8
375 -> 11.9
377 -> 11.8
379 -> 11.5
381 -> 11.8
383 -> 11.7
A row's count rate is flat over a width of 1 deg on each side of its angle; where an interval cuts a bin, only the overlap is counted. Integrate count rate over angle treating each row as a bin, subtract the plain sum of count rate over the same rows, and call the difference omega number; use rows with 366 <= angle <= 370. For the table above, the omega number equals 23.9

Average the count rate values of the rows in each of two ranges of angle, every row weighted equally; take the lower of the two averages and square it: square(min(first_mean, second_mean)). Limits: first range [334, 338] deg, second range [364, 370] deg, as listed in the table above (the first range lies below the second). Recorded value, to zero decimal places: 144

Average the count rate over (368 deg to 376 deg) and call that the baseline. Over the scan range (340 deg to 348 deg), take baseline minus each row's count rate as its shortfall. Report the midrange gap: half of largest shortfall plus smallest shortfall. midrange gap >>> -0.60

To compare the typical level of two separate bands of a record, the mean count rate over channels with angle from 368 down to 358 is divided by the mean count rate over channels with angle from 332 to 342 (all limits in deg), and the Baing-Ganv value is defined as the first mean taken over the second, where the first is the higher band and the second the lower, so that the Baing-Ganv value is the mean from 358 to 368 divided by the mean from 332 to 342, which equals 0.950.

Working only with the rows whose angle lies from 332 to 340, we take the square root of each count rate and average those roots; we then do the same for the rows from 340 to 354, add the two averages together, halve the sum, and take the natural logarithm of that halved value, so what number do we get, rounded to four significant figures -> 1.268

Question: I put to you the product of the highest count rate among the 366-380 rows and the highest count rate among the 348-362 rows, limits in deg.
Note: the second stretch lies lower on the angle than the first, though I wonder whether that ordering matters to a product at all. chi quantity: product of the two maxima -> 150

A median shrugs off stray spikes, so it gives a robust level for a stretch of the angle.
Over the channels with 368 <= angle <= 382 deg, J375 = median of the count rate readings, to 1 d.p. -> 11.8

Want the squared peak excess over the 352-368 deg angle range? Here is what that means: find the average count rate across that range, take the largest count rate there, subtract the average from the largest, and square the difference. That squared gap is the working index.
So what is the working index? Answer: 0.08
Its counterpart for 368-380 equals 0.03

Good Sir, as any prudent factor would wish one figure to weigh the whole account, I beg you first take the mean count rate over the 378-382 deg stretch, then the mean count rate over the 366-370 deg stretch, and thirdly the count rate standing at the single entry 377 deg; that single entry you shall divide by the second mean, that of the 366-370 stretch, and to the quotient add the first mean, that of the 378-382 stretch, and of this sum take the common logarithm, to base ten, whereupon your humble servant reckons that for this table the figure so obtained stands 1.10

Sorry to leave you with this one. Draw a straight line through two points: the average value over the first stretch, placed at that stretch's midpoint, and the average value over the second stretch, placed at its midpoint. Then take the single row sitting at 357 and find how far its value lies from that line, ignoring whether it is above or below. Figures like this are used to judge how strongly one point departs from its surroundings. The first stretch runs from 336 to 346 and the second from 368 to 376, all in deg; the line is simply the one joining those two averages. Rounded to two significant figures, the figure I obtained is 0.24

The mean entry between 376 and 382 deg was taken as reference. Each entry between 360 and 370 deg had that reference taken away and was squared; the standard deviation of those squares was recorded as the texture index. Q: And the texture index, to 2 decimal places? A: 0.05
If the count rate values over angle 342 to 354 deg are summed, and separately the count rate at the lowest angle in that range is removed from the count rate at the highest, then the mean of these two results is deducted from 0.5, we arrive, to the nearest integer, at -37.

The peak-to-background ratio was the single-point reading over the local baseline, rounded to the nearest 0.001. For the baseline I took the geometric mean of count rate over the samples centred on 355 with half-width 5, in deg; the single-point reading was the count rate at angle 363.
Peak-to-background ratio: 0.976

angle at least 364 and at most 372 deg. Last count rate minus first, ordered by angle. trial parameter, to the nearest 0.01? -0.20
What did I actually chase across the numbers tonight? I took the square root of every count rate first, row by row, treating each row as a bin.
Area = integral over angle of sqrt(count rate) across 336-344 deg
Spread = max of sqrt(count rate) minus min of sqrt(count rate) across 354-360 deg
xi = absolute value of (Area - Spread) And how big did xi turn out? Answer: 28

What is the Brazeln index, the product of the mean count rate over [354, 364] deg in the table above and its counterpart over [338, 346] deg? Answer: 155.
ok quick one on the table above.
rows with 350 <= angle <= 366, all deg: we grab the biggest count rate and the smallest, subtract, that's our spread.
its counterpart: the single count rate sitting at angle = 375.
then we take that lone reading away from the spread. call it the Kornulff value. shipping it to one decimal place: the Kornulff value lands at -11.5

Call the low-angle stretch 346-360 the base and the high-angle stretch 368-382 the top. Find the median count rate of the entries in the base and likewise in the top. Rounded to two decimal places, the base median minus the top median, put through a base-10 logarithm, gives -0.22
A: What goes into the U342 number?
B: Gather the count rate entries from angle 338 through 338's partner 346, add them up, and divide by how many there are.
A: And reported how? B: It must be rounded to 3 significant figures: 12.6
